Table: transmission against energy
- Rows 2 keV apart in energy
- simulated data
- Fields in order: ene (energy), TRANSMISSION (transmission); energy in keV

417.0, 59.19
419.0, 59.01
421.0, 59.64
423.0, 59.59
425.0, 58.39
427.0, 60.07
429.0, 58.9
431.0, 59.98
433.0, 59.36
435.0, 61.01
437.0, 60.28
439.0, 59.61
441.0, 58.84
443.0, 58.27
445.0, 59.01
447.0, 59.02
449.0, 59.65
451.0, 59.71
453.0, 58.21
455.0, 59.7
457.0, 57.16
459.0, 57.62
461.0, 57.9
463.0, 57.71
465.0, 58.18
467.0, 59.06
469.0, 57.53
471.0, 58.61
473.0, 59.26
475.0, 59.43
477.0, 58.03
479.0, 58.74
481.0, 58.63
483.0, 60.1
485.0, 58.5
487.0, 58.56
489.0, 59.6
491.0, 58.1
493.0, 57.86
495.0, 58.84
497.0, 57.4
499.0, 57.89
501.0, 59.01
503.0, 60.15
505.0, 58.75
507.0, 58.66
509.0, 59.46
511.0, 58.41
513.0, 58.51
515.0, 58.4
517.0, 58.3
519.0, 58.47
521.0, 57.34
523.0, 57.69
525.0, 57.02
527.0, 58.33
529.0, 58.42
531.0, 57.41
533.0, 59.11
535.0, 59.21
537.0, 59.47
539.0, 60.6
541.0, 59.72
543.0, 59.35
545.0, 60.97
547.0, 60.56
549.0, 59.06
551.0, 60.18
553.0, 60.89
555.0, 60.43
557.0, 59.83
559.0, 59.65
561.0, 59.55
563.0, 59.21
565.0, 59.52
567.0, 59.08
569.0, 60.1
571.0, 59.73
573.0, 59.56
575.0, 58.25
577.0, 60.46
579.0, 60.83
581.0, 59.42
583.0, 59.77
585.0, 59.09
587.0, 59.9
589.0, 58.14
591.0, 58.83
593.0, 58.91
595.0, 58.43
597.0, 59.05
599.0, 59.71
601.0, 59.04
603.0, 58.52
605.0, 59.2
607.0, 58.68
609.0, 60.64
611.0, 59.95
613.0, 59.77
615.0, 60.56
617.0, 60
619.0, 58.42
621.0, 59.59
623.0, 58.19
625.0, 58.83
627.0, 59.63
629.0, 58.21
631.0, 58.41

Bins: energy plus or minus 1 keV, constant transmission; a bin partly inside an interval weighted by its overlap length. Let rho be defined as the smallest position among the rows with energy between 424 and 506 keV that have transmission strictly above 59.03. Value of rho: 427.0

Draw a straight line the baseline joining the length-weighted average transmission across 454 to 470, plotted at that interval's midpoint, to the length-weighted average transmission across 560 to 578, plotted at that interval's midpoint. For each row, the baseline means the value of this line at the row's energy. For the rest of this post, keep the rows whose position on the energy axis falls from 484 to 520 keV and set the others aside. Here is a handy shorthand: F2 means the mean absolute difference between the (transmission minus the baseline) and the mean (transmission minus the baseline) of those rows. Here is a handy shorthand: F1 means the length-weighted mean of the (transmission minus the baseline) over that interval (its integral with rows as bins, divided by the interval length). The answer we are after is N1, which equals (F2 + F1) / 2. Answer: 0.2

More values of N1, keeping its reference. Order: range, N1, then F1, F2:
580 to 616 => 0.0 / -0.6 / 0.56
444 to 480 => 0.6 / 0.5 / 0.73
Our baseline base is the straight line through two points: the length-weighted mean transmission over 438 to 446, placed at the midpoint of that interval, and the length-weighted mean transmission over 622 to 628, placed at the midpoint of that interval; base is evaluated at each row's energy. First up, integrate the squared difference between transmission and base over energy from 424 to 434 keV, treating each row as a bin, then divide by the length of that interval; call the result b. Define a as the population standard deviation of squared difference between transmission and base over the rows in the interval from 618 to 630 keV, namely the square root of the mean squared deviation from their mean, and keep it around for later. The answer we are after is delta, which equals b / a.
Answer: 2.9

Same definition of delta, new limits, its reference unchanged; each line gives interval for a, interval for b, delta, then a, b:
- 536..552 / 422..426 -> 0.2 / 1.46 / 0.4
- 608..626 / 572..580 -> 1.7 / 1.03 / 1.8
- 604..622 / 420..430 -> 0.5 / 1.06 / 0.5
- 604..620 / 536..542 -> 1.2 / 1.10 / 1.3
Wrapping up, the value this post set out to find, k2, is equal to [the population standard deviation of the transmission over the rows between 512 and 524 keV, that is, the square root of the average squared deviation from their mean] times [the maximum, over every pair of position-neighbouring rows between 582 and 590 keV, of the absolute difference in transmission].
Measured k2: 0.8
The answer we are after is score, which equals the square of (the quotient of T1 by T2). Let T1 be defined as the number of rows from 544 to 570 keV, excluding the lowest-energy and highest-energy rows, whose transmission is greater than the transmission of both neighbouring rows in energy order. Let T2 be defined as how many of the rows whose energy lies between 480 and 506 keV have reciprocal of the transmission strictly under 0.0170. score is 0.16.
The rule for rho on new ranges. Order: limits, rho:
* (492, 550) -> 503.0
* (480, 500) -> 483.0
